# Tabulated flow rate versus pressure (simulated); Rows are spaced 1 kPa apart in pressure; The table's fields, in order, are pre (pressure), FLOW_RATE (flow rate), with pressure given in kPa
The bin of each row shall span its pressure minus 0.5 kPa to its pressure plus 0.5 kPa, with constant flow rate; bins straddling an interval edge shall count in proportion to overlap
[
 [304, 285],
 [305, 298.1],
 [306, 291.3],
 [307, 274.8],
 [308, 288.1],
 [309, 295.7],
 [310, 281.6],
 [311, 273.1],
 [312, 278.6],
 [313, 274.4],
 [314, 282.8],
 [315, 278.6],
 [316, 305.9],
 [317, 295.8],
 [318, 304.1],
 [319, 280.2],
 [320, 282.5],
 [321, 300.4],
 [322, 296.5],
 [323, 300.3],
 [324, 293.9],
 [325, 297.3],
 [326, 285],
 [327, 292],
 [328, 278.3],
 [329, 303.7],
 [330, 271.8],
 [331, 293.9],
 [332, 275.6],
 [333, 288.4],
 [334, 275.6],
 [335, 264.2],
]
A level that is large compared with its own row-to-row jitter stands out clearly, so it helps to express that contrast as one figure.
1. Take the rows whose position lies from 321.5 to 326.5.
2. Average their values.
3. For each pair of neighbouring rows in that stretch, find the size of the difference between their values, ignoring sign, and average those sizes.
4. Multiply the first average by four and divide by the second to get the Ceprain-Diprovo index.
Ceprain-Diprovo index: 182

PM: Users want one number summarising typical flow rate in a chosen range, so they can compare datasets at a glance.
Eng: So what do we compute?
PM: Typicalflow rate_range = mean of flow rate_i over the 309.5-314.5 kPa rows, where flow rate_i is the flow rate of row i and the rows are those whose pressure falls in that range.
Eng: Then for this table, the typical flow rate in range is 278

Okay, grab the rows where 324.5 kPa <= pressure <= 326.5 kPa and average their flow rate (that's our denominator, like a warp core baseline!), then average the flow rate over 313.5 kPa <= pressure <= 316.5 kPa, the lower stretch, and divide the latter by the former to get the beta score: 0.99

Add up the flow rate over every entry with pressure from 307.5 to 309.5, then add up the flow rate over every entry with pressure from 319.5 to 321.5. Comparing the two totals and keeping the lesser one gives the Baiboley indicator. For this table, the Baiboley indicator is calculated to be 583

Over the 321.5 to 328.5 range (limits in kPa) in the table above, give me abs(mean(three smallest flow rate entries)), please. 285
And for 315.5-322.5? 286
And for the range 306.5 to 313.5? 274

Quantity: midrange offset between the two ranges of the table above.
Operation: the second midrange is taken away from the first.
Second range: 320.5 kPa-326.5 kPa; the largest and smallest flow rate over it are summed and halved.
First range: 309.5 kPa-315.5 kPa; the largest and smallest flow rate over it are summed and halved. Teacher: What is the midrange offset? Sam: -15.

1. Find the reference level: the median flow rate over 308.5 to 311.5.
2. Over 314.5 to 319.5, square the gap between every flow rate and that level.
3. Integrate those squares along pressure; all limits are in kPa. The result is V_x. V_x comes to 1309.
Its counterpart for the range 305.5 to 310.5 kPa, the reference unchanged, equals 381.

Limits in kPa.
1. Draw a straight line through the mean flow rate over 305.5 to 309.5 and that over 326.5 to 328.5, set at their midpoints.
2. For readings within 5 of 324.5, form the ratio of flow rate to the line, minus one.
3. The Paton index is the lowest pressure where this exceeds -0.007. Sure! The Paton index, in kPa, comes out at 321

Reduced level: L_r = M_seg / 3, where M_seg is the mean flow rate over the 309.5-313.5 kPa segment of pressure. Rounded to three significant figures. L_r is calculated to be 92.3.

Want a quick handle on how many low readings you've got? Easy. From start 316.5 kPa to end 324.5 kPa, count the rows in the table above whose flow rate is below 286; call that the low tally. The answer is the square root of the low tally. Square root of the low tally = 1.41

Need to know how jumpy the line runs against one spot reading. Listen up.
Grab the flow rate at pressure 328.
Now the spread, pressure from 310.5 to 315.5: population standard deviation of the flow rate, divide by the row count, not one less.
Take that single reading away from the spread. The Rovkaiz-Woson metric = -275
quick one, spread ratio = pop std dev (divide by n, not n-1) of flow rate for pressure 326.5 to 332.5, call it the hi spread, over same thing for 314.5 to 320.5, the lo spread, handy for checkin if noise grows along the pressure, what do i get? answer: 1.0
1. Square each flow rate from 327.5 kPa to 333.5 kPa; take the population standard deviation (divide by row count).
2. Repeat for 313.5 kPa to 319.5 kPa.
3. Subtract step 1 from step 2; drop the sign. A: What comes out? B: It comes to 134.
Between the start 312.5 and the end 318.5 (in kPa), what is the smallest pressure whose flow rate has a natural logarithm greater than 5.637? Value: 314 kPa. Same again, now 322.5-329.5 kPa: 323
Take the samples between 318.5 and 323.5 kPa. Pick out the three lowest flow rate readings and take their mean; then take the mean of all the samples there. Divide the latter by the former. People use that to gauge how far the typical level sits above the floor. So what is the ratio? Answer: 1.02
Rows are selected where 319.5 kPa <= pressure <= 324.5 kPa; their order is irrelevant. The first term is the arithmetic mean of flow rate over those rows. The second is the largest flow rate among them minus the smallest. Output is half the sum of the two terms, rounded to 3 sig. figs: 156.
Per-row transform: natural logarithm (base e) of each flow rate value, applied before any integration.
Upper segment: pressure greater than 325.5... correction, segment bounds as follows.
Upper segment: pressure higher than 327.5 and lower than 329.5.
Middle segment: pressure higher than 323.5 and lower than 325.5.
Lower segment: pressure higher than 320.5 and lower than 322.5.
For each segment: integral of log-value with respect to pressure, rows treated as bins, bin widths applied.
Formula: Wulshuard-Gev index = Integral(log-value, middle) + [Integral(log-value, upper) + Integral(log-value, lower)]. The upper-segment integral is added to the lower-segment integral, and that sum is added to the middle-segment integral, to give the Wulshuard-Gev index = 34.1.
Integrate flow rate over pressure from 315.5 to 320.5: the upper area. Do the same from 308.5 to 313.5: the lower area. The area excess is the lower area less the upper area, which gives -65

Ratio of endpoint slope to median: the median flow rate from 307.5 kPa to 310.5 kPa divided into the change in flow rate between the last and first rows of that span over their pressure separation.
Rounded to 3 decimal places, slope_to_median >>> -0.011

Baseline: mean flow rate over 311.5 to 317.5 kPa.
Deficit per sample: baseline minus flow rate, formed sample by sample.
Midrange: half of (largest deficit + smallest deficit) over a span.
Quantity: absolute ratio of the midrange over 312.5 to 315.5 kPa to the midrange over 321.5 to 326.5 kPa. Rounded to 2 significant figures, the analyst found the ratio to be 1.1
